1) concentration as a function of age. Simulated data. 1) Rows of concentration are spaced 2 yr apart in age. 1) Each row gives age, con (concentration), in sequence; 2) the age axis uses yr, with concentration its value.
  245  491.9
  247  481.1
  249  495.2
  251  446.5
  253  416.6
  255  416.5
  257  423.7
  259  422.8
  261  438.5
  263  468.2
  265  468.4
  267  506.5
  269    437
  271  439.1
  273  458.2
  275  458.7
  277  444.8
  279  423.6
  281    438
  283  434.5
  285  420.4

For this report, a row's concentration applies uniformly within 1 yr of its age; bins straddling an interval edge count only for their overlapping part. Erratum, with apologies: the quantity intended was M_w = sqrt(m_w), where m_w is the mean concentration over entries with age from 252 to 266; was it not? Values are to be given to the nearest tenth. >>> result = 20.9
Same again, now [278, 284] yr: 20.8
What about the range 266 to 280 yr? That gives 21.3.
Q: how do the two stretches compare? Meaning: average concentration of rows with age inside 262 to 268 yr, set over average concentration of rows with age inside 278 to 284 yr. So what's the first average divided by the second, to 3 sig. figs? 1.11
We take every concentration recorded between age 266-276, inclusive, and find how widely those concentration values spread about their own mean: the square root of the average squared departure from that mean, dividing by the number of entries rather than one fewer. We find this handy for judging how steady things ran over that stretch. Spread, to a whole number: 25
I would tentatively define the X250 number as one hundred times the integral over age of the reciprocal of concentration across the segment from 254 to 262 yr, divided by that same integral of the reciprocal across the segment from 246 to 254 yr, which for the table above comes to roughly 108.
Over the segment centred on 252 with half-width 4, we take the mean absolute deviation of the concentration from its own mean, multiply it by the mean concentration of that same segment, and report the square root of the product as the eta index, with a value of 110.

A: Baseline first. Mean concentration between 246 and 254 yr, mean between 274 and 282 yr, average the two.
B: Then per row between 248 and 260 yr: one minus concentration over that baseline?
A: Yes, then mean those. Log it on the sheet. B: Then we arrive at 0.030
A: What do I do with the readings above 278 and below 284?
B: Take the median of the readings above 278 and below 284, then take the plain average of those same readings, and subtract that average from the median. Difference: 2.5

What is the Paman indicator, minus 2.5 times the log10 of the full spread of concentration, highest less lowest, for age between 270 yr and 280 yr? -3.9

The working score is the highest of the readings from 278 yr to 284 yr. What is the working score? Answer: 438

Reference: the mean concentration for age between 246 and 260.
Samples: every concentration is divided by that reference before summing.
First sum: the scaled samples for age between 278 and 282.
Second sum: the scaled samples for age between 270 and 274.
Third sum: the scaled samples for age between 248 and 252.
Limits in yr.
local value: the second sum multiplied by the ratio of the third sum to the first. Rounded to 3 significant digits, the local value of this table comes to 2.21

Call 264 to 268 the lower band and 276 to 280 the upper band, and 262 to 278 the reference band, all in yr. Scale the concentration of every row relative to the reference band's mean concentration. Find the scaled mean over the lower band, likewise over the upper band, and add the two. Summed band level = 2.00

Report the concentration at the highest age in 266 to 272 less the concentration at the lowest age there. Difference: -67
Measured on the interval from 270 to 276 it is 20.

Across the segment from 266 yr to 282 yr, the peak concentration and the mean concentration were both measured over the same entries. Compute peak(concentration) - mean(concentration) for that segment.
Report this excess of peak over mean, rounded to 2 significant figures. 56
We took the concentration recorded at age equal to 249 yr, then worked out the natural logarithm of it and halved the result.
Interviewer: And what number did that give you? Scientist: 3.10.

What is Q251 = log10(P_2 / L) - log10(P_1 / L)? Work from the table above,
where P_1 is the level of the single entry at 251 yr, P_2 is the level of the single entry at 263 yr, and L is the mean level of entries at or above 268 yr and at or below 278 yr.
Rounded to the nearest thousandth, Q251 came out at 0.021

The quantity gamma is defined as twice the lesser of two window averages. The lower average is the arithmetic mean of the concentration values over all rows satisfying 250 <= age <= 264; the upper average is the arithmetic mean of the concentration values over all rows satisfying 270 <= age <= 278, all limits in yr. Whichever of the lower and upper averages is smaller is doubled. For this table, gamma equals 867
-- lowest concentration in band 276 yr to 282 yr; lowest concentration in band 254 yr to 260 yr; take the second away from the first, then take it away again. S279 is -409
